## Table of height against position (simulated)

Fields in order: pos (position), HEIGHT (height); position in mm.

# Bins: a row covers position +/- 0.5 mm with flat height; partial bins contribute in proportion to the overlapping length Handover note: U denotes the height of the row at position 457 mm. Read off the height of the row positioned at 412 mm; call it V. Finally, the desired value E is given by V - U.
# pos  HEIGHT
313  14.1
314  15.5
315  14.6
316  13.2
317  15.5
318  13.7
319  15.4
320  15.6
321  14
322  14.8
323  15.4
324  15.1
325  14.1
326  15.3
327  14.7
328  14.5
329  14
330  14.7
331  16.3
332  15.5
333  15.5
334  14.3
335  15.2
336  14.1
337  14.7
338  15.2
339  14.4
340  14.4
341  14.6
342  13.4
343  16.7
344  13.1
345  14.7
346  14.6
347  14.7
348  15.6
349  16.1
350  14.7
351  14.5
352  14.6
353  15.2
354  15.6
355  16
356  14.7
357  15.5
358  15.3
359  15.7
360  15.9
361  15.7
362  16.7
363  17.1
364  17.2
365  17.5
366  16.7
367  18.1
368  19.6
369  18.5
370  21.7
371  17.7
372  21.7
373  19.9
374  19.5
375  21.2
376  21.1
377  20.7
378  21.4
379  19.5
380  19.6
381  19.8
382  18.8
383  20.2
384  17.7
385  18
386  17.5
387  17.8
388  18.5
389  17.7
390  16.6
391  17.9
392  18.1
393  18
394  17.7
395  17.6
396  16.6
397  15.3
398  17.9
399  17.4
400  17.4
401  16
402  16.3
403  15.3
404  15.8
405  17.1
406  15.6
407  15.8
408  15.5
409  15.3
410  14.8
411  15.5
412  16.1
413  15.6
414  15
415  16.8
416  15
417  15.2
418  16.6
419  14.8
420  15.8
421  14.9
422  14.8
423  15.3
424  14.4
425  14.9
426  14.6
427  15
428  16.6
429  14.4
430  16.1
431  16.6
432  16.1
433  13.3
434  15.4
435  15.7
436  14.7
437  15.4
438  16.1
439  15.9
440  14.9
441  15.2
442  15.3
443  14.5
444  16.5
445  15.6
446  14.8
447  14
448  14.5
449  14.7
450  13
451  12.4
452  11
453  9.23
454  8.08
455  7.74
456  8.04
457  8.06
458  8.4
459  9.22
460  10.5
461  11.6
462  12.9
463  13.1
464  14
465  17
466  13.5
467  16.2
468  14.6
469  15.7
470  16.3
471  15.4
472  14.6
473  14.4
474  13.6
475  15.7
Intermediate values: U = 8.06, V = 16.1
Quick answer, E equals 8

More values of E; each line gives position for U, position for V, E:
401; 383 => 4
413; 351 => -1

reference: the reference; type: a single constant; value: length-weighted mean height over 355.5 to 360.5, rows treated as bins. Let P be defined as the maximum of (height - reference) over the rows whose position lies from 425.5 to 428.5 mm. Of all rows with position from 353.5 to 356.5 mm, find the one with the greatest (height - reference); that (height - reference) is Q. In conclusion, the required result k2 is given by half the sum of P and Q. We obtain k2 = 0.9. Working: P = 1.18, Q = 0.6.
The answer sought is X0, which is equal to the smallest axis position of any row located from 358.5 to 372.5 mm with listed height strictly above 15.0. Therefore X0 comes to 359 mm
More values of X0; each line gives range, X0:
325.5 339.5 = 326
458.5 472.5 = 465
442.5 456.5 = 444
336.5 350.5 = 338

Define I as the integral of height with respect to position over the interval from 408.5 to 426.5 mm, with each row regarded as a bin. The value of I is 275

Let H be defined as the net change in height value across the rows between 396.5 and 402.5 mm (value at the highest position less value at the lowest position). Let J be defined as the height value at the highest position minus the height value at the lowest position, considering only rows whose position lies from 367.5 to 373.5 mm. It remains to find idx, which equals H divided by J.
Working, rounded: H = 1.0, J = 0.3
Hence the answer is 3.3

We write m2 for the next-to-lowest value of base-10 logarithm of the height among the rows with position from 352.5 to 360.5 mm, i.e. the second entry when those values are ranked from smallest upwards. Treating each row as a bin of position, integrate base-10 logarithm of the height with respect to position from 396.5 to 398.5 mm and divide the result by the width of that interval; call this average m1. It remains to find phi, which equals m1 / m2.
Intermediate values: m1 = 1.22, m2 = 1.18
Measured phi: 1.031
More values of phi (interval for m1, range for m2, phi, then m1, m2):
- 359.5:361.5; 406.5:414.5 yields 1.019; 1.20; 1.18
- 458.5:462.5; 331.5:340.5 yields 0.900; 1.04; 1.16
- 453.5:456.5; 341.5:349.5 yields 0.799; 0.90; 1.13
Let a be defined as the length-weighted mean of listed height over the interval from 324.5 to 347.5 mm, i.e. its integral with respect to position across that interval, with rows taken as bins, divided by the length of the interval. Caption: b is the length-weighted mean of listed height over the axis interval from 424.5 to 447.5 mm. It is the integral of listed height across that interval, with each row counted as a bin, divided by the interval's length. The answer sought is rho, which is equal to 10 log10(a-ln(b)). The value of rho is 10.8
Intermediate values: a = 14.7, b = 15.3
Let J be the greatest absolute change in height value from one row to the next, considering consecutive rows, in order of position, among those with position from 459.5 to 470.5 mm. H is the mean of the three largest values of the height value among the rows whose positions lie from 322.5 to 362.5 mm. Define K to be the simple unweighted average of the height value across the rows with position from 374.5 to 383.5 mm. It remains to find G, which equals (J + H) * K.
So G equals 406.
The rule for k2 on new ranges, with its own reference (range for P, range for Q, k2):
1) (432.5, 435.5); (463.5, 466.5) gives 0.9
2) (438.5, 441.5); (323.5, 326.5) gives 0.2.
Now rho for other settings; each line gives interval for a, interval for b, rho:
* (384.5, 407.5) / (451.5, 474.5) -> 11.6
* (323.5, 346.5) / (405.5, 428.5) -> 10.8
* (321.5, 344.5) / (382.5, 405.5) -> 10.8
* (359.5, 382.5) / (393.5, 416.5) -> 12.1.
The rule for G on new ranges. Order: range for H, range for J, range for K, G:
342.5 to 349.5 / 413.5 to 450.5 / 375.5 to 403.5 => 342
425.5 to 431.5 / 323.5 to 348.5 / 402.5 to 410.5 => 314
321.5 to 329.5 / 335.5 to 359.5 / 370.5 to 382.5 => 379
